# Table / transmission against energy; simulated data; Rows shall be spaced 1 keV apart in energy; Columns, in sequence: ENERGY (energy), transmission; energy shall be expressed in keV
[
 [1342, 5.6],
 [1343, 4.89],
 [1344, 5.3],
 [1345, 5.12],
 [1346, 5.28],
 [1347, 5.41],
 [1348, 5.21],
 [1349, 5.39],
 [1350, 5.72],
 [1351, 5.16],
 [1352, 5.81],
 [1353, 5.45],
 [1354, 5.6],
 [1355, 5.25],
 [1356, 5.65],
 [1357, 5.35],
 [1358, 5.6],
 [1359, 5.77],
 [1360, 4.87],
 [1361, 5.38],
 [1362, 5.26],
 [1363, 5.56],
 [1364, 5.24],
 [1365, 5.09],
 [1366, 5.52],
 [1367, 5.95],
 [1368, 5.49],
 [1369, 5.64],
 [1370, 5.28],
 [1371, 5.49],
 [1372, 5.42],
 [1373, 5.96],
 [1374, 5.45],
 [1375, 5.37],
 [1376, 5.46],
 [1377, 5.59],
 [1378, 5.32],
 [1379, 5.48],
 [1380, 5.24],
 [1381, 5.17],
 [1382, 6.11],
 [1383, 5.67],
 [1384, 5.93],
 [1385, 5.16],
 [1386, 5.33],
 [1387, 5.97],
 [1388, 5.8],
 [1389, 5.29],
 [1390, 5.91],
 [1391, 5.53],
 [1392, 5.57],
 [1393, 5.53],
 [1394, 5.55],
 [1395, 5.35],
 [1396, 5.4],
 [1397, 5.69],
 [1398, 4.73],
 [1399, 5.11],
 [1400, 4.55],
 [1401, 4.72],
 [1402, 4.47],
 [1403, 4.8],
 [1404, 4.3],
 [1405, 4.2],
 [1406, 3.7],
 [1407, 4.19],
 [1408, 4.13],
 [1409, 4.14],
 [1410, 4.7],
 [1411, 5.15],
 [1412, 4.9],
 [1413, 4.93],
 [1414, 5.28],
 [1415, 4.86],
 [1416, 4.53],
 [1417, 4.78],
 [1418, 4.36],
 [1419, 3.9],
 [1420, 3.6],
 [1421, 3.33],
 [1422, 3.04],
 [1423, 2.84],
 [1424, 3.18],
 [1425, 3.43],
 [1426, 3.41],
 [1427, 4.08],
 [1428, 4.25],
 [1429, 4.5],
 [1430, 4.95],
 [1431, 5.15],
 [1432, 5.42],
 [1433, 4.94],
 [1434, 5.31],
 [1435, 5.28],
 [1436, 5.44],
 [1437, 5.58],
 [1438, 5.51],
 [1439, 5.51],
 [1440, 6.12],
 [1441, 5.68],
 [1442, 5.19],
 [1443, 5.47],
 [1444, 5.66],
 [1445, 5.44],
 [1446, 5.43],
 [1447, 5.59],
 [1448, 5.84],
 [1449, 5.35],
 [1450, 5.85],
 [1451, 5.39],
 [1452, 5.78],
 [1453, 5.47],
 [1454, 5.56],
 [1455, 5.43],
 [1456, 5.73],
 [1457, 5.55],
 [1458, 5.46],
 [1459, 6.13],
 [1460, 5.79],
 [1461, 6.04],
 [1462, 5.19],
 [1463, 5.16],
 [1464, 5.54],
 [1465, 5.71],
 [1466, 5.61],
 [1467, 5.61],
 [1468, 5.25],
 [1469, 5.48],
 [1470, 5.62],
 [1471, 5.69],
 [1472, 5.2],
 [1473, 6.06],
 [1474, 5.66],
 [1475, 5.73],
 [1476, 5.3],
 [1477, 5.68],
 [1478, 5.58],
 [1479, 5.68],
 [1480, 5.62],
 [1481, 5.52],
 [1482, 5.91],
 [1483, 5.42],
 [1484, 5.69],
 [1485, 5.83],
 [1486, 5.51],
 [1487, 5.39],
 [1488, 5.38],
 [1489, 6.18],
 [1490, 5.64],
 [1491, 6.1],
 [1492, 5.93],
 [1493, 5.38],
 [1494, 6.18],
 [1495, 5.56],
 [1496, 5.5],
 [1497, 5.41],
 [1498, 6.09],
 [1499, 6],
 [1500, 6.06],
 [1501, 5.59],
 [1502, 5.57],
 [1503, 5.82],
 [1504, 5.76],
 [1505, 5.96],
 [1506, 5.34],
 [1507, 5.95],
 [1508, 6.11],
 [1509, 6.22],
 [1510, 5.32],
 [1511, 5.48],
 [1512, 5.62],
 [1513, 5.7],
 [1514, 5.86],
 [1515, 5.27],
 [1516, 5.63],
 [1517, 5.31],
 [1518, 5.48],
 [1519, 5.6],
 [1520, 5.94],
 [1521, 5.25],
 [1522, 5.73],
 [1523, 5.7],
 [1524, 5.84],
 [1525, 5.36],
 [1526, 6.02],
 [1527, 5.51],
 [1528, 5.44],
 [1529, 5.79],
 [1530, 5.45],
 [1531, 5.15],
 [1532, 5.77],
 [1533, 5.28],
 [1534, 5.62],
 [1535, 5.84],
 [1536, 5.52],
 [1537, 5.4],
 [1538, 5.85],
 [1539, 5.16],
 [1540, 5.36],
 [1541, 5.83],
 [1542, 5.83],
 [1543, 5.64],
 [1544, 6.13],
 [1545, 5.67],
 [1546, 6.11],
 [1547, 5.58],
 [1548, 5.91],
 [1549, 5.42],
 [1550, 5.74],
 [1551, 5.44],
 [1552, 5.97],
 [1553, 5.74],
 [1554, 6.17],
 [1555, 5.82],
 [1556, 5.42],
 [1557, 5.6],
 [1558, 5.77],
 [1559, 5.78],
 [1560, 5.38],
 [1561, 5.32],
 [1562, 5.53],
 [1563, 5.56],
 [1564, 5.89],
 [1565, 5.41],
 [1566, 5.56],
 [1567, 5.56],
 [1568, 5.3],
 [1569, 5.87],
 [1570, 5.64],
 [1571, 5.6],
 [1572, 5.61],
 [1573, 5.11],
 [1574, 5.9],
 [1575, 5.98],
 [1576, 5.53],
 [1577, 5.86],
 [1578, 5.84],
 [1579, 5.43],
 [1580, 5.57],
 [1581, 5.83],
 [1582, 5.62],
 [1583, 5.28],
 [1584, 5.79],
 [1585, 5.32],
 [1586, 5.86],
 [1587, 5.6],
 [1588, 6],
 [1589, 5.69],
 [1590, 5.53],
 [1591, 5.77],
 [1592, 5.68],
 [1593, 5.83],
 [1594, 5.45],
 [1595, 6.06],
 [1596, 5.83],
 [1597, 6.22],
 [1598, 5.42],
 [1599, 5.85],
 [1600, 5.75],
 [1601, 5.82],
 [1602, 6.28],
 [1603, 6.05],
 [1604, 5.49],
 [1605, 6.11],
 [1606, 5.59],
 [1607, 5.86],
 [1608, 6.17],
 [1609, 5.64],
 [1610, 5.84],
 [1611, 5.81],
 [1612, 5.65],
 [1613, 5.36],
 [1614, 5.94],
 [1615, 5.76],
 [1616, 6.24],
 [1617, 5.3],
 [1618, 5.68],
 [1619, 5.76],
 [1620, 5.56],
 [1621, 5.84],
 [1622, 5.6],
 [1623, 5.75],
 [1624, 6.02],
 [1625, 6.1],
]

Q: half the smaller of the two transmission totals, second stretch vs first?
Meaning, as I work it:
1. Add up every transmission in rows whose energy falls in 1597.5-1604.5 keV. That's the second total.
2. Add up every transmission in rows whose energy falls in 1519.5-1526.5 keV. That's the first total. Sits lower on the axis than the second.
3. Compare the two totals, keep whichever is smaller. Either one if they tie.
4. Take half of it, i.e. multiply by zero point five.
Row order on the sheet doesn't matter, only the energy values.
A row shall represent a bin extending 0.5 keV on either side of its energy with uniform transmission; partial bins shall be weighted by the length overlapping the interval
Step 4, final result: 19.9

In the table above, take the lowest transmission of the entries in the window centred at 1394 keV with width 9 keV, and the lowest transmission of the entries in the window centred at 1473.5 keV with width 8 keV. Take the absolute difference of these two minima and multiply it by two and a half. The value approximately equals 1.2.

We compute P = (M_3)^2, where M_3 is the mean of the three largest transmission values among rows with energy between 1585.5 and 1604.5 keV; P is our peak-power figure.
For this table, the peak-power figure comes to 38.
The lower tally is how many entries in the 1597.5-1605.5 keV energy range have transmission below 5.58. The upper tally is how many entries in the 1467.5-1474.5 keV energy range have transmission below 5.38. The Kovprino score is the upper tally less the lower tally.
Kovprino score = 0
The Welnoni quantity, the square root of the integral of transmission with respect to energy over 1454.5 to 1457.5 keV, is 4.09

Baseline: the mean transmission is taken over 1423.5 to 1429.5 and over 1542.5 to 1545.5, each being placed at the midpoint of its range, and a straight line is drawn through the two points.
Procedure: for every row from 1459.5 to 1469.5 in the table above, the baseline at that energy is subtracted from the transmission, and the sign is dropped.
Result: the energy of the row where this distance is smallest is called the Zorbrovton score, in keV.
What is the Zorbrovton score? 1463 keV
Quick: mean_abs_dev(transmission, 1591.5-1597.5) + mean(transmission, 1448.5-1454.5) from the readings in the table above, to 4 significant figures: 5.763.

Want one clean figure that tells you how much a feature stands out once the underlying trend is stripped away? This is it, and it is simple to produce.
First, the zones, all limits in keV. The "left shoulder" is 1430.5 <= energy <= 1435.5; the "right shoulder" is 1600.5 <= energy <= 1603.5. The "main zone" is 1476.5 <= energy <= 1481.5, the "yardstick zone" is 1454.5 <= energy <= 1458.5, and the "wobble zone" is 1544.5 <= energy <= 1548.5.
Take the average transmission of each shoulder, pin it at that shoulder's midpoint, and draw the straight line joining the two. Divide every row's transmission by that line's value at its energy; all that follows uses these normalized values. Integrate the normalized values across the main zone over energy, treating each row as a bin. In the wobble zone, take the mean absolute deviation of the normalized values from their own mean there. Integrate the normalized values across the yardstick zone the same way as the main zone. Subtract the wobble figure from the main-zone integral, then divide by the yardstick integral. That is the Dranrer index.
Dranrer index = 1.2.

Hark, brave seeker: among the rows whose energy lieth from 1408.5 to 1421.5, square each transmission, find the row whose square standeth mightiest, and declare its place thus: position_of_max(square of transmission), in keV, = 1414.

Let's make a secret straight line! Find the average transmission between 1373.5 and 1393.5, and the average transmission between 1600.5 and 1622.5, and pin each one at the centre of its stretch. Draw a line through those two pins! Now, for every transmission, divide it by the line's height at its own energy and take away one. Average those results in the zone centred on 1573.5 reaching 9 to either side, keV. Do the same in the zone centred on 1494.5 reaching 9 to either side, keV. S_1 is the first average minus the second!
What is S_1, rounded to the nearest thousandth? -0.035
